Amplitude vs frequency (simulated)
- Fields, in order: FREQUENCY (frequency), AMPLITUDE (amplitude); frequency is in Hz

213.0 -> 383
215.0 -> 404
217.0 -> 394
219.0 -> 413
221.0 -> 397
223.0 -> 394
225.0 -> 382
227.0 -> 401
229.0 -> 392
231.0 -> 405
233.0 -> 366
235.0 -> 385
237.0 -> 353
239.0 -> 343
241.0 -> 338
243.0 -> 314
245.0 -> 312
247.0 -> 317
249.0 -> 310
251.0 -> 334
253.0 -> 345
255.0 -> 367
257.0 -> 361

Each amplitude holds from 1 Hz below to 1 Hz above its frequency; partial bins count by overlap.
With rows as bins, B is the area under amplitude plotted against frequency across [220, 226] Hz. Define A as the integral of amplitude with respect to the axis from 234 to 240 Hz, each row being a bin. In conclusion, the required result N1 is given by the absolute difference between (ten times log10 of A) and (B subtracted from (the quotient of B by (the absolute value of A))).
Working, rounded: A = 2162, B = 2346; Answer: 2378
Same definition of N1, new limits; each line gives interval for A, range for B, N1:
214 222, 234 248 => 4758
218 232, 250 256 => 2129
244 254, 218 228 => 4008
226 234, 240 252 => 3884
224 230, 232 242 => 3602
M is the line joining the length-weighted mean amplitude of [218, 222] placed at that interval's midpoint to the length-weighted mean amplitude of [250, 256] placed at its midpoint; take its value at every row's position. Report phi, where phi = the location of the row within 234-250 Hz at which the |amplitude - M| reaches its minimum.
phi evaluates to 235.0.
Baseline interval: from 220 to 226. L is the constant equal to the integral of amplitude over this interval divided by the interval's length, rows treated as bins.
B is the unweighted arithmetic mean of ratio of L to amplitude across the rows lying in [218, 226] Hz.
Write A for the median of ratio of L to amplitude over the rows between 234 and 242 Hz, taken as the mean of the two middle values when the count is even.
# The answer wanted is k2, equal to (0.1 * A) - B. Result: -0.87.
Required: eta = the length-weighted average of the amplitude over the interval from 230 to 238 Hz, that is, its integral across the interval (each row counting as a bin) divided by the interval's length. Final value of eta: 377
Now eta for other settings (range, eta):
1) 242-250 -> 313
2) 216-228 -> 397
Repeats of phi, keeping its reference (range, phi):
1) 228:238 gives 229.0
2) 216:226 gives 223.0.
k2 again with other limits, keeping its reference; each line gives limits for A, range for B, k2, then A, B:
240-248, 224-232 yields -0.87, 1.24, 0.99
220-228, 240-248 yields -1.12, 0.99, 1.22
